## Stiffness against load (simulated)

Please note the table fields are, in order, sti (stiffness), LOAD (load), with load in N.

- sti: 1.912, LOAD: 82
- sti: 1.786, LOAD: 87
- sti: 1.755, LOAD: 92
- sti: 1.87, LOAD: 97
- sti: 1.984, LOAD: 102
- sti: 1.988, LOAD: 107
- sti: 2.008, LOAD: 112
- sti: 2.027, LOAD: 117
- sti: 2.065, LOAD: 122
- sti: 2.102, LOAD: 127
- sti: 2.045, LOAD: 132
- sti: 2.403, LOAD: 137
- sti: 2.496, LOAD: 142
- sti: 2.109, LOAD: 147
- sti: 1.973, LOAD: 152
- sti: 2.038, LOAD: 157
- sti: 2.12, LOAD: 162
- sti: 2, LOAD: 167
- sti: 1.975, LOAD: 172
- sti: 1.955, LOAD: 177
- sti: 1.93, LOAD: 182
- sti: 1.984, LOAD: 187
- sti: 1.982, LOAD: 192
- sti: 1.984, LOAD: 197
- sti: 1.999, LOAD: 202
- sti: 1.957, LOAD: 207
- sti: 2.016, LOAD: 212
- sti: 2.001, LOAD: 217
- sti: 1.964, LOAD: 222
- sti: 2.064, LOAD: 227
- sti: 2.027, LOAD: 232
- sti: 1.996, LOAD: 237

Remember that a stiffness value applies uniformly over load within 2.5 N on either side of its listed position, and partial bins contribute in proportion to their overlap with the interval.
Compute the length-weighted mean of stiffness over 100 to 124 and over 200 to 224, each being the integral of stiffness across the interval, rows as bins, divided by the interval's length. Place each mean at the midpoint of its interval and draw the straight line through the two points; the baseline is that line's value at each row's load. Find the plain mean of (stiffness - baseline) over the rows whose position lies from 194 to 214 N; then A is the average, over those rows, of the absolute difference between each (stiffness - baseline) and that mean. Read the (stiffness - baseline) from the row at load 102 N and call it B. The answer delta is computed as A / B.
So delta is -0.6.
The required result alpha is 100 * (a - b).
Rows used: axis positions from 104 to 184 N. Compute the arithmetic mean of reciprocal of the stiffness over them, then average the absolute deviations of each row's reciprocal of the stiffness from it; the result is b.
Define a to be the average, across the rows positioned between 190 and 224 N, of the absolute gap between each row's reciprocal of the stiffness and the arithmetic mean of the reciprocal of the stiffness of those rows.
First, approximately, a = 0.0042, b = 0.023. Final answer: -1.8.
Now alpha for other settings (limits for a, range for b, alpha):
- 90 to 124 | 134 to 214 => -0.1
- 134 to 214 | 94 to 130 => 1.1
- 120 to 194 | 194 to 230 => 1.8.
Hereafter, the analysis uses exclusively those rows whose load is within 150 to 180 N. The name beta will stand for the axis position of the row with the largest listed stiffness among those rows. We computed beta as 162 N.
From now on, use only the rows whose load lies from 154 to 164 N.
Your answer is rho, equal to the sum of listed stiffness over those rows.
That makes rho 4.16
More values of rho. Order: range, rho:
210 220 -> 4.02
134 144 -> 4.90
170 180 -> 3.93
